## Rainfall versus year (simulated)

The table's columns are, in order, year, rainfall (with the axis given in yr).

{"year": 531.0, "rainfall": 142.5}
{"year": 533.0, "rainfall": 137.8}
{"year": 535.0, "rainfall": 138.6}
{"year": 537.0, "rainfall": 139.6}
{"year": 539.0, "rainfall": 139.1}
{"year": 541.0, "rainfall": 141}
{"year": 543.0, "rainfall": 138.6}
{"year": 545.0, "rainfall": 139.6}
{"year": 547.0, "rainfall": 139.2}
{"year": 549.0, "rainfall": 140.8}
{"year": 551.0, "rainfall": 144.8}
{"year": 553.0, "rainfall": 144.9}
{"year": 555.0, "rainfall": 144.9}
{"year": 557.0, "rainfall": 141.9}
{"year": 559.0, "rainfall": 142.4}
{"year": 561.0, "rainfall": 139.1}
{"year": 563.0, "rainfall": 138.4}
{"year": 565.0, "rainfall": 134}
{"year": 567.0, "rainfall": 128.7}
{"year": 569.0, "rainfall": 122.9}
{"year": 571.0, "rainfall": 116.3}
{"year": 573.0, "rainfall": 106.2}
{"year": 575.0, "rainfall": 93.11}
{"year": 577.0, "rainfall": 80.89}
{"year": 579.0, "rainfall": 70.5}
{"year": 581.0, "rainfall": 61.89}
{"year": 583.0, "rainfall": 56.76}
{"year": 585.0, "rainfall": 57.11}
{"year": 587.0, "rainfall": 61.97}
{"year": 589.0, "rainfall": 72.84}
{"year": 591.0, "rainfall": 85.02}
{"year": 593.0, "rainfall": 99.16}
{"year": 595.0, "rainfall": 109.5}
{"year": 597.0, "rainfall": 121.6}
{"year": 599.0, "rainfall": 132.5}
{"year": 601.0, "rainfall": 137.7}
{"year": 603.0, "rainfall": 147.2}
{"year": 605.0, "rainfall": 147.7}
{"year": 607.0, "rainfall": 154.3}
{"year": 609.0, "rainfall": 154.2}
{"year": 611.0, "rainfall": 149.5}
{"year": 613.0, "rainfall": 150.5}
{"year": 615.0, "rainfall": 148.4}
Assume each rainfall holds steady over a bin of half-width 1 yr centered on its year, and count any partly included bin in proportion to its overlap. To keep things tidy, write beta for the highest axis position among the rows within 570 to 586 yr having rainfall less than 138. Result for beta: 585.0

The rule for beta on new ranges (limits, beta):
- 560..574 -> 573.0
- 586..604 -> 601.0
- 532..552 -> 533.0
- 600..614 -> 601.0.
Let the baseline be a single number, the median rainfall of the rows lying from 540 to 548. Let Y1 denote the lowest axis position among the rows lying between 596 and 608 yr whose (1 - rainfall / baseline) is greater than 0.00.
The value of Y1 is 597.0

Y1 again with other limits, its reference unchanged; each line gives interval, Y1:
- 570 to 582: 571.0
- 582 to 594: 583.0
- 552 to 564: 561.0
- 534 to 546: 535.0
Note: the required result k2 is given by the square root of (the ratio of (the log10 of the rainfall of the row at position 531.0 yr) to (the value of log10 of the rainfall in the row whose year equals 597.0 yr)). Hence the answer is 1.02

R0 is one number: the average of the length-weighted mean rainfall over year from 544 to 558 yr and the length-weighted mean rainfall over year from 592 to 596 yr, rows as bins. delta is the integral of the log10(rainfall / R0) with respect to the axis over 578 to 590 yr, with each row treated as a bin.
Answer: -3.5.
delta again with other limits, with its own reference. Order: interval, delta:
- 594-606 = 0.4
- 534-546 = 0.6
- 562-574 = 0.0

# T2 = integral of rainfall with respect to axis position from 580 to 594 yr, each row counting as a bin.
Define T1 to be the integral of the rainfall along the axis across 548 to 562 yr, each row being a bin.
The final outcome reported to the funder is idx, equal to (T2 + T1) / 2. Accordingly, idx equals 1494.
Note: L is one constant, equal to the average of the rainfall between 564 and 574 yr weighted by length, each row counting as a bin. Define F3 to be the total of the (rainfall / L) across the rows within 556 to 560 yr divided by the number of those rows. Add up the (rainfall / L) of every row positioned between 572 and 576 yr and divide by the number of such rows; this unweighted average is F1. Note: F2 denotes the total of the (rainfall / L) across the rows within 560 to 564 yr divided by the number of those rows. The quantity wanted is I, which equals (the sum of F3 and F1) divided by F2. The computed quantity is 1.7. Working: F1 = 0.82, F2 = 1.1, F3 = 1.17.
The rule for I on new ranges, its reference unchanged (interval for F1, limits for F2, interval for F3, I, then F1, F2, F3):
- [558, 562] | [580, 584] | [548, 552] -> 4.8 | 1.16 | 0.5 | 1.17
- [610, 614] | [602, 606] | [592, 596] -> 1.7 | 1.23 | 1.2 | 0.86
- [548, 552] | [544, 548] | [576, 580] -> 1.6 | 1.17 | 1.1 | 0.62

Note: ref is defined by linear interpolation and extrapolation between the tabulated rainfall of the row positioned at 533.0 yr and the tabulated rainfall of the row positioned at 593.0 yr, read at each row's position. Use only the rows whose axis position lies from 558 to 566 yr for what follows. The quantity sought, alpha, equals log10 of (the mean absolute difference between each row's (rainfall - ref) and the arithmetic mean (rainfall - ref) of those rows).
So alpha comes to 0.11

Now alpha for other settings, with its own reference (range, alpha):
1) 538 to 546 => 0.14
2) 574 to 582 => 0.96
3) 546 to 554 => 0.57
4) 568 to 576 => 0.94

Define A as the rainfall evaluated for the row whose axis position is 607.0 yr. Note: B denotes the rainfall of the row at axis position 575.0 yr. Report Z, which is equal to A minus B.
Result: 61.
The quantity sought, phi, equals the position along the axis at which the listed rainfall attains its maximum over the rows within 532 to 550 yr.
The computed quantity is 541.0 yr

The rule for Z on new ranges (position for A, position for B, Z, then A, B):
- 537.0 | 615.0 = -9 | 139.6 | 148.4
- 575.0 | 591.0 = 8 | 93.11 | 85.02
